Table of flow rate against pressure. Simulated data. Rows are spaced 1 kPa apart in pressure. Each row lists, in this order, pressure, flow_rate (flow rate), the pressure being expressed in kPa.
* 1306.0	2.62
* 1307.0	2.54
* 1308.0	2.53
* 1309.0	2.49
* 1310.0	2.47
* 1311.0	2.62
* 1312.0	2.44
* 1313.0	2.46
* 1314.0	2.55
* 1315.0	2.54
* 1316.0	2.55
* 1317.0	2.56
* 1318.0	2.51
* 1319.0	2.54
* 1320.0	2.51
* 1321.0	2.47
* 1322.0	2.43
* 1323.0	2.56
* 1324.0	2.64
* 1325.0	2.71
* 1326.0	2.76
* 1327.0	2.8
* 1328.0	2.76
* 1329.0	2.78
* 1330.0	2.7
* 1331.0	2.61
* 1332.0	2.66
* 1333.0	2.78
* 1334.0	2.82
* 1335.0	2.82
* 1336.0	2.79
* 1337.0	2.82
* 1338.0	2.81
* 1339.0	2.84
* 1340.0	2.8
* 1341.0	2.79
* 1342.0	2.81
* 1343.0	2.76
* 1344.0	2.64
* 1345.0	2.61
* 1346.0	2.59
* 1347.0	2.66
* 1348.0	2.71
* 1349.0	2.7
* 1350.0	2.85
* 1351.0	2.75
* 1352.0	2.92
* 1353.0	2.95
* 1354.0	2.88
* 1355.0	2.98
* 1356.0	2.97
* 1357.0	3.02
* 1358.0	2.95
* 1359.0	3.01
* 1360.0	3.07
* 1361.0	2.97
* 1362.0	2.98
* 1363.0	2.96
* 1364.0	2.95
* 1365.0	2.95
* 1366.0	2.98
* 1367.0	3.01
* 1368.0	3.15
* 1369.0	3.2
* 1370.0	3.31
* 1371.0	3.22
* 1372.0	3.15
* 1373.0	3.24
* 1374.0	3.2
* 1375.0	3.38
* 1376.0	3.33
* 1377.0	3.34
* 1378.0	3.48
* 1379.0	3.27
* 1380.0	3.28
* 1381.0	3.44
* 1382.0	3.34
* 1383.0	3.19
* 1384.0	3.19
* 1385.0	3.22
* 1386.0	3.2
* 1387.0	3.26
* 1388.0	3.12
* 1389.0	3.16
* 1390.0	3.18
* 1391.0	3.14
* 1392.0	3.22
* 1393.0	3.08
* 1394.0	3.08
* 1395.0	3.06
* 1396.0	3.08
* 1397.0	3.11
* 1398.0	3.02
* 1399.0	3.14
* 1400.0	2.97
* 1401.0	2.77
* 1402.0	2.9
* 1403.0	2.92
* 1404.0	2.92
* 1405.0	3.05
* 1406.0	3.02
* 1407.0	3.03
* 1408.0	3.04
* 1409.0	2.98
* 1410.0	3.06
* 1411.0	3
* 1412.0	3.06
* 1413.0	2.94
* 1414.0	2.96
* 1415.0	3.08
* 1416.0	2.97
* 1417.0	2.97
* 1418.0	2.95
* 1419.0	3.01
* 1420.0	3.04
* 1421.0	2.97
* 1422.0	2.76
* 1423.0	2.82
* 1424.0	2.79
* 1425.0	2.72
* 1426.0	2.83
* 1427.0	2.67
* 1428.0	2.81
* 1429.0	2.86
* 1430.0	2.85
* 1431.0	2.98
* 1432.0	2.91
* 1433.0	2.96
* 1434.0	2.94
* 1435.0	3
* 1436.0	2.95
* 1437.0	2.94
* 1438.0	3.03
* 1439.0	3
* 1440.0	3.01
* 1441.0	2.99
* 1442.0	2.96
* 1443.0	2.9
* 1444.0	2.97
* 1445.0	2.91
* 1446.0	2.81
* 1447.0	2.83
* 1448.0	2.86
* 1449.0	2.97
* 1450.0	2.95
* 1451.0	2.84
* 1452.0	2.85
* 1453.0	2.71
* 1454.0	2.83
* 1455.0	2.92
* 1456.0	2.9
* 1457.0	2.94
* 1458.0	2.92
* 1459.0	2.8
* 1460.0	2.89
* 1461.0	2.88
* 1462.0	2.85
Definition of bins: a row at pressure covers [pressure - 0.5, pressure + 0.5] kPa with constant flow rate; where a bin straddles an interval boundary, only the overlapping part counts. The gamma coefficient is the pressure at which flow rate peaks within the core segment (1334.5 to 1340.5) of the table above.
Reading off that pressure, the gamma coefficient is 1339.0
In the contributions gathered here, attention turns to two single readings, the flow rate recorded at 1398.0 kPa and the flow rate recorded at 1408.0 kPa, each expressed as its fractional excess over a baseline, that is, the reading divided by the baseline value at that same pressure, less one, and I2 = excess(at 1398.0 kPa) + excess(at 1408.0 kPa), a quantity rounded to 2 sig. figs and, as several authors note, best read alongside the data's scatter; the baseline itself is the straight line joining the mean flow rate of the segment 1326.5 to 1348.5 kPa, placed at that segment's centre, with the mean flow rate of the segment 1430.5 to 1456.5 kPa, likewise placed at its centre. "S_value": 0.12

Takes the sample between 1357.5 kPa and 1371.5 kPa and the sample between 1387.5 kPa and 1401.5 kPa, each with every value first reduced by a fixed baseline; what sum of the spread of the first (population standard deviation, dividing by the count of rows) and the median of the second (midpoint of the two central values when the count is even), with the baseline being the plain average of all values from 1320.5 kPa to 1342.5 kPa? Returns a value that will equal 0.485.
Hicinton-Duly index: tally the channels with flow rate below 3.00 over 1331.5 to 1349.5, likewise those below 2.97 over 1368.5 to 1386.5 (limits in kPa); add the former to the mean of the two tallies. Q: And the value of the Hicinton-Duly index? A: 27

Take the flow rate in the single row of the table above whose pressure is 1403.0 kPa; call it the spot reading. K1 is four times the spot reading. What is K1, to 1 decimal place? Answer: 11.7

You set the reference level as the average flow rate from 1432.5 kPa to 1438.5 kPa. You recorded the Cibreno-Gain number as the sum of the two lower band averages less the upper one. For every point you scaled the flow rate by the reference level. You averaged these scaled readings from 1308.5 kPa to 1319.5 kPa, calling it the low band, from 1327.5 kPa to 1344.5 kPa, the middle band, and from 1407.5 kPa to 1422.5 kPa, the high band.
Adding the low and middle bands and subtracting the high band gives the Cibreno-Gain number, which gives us 0.77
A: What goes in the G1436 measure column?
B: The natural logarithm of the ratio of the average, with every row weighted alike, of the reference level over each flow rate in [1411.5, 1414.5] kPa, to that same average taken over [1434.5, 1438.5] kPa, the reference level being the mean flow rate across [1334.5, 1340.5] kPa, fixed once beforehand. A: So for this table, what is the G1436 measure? 0.00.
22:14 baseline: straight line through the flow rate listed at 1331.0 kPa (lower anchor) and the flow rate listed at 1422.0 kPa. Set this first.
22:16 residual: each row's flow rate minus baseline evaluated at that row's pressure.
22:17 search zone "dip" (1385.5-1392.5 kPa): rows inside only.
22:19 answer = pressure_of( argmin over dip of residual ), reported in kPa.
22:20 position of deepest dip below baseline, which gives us 1388.0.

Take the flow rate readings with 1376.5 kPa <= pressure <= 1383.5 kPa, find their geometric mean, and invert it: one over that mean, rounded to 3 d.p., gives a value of 0.300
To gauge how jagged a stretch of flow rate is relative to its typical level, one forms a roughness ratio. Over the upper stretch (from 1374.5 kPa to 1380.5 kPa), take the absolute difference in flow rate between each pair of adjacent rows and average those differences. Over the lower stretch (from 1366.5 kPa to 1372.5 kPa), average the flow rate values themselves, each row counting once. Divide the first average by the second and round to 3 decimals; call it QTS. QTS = 0.026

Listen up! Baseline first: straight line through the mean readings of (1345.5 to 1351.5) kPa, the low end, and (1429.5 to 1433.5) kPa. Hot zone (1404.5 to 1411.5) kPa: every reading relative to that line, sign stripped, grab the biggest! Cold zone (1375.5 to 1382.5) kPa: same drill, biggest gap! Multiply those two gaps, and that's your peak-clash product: 0.13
